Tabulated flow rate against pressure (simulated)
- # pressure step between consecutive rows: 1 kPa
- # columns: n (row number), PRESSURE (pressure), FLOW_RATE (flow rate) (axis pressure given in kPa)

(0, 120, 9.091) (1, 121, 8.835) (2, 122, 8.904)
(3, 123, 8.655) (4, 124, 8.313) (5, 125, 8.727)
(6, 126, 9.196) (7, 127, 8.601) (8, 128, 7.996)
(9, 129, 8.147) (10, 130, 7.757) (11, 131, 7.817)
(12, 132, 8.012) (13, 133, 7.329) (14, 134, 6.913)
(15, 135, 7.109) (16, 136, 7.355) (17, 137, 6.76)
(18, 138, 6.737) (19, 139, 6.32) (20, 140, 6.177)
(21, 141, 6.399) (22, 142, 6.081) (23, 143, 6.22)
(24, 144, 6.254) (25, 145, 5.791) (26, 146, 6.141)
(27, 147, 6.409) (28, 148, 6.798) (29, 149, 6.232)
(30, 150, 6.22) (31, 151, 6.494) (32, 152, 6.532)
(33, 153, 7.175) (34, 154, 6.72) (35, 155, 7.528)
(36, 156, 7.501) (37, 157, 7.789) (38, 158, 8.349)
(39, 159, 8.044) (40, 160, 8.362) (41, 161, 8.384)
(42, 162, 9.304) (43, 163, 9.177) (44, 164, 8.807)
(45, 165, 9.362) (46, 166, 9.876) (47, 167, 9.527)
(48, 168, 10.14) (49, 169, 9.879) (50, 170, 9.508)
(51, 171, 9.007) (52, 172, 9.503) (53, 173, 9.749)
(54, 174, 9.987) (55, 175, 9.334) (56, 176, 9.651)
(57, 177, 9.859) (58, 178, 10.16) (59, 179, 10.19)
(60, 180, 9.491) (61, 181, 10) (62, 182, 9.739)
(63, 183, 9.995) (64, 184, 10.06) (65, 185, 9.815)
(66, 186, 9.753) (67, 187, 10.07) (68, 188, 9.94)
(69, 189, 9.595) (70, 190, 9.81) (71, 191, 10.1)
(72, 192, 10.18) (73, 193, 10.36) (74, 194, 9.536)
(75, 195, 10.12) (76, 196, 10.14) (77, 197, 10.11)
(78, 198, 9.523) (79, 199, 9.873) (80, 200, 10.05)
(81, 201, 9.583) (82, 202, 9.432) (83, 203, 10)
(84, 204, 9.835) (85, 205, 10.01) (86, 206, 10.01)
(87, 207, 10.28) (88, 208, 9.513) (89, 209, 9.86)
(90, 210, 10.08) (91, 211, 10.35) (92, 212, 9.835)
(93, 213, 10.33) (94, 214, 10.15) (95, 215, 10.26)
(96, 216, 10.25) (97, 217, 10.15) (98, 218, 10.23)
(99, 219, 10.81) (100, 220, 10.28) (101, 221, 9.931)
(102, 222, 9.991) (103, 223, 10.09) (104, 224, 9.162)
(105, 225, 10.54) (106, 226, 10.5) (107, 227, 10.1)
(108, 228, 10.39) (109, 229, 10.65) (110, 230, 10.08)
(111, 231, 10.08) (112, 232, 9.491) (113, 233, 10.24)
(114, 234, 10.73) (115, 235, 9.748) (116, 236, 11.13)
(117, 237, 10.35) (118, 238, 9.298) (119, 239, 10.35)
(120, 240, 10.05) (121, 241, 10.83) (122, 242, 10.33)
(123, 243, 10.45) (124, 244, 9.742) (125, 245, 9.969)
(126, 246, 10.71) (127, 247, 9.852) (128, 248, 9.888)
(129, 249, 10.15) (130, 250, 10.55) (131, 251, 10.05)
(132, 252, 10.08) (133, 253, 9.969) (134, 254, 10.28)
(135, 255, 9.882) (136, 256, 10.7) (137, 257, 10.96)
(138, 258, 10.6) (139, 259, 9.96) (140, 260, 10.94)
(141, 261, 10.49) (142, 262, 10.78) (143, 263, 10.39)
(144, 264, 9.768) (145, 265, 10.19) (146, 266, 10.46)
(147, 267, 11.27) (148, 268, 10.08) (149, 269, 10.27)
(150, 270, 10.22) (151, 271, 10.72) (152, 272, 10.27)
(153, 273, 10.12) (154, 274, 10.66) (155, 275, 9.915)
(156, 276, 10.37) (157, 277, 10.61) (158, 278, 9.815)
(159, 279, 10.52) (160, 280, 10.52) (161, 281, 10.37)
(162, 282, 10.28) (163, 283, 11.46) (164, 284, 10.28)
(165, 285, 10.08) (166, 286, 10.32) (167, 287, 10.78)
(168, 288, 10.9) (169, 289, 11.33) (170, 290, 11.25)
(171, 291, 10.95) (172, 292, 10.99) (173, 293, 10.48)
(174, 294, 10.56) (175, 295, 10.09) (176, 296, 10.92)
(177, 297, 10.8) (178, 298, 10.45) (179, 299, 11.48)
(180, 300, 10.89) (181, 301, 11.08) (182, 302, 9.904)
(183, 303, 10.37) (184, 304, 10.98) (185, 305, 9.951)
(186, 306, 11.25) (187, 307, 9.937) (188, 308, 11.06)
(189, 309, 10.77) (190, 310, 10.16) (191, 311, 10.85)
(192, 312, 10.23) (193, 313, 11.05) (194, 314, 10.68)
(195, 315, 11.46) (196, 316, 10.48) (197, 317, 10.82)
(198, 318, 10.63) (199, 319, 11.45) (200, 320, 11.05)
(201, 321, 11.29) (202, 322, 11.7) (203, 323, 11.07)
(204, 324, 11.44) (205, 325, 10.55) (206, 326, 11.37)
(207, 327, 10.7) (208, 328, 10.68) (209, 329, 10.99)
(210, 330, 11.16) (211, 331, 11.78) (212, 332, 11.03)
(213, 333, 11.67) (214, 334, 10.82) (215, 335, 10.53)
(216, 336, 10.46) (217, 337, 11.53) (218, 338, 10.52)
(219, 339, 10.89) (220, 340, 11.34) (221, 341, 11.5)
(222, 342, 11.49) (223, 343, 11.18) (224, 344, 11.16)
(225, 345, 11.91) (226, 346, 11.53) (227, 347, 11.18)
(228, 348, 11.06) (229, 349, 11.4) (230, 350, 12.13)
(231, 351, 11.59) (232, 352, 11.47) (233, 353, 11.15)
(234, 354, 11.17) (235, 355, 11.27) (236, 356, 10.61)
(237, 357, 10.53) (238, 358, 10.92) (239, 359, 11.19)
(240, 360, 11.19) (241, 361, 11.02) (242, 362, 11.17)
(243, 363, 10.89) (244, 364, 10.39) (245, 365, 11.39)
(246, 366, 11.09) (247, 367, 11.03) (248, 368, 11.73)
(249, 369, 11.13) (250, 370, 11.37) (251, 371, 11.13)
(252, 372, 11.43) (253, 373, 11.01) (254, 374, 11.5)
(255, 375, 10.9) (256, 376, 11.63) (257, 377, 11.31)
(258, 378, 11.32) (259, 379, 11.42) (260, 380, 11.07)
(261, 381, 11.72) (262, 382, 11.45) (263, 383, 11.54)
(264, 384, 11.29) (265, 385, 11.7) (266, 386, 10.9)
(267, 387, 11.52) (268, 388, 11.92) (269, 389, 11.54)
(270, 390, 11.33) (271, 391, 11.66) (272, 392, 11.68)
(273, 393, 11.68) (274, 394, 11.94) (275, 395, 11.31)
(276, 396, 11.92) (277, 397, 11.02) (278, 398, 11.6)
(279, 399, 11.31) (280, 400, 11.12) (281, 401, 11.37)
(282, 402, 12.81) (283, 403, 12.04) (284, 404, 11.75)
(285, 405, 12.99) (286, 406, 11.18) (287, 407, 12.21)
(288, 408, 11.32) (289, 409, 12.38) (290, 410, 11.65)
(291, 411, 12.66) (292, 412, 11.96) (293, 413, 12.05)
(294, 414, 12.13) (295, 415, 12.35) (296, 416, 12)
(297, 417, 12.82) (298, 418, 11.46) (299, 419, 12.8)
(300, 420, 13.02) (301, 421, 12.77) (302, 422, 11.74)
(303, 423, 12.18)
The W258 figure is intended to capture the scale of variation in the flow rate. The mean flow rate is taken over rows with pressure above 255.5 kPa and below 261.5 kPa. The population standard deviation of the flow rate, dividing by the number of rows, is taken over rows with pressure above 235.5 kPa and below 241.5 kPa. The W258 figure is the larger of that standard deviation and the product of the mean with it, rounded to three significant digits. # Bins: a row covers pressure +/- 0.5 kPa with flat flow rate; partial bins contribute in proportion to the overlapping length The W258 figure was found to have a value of 6.18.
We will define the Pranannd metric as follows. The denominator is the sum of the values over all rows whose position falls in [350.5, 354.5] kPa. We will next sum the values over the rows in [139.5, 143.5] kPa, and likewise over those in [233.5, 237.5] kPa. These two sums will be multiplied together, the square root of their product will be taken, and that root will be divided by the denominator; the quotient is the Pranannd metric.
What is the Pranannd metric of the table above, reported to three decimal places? 0.712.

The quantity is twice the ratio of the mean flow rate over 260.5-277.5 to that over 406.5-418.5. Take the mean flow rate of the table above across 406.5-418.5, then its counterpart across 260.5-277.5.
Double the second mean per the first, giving 1.72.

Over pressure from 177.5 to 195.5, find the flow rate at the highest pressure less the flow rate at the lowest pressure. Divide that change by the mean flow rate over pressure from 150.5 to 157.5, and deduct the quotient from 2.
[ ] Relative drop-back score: 2.01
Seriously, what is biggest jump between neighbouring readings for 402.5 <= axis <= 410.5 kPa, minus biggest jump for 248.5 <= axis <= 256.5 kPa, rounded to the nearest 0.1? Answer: 1.0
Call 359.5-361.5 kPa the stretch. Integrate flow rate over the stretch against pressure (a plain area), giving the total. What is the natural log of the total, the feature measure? 3.10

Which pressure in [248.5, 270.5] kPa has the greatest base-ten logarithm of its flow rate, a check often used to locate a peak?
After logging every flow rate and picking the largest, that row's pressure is 267 kPa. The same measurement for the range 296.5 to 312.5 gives 299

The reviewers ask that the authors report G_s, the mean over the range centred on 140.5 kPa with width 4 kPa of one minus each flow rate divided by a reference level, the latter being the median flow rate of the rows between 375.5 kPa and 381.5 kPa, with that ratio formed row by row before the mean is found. 0.45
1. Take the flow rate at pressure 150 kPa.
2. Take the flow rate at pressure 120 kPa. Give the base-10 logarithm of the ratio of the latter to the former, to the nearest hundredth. 0.16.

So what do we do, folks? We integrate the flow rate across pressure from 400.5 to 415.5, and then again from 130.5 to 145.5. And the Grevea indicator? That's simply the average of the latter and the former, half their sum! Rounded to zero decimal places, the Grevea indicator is 141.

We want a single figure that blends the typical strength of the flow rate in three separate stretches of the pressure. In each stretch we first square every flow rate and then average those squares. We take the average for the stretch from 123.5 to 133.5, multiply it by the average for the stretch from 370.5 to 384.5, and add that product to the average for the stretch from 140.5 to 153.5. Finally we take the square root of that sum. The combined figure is 93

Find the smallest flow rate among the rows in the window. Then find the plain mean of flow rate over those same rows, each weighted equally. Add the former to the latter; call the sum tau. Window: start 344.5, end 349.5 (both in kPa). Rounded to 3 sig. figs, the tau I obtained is 22.5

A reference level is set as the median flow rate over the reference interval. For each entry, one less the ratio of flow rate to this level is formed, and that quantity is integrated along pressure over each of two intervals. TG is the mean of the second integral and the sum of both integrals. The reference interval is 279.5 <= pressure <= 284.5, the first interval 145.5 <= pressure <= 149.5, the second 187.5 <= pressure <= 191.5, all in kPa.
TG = 1.0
